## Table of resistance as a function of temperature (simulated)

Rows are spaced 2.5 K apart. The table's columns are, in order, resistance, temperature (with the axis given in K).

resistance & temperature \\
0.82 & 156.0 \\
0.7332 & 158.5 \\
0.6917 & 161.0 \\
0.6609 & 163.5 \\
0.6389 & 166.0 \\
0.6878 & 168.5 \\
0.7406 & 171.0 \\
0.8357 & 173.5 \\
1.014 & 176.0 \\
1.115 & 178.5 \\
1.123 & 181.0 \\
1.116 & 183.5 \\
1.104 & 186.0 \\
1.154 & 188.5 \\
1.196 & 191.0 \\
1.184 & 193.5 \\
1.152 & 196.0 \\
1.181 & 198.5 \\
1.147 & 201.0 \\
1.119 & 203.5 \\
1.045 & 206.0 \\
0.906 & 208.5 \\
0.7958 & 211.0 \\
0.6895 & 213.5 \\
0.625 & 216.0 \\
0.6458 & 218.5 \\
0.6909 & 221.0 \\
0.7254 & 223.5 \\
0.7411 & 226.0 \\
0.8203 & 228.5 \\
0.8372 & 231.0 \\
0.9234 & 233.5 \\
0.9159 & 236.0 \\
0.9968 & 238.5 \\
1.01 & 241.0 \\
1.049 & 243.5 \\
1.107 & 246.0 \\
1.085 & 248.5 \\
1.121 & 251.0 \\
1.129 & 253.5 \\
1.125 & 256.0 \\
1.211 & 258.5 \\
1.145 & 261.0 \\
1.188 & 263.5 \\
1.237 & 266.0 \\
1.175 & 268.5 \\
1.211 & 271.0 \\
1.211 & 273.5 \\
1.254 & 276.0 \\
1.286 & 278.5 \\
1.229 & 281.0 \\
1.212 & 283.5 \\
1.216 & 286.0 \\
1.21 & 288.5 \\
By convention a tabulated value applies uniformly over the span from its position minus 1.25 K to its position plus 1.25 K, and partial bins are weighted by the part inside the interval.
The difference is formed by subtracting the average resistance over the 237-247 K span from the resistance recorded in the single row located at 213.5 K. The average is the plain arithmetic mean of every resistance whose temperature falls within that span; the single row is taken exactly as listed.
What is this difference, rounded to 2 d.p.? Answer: -0.35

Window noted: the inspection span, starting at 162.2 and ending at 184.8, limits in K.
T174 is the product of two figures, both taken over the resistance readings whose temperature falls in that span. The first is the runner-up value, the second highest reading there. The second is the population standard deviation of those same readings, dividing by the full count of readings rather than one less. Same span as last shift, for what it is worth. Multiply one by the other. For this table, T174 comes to 0.22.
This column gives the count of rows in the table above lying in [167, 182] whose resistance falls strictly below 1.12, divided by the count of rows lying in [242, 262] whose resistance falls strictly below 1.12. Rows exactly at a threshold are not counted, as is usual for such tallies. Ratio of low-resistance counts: 1.7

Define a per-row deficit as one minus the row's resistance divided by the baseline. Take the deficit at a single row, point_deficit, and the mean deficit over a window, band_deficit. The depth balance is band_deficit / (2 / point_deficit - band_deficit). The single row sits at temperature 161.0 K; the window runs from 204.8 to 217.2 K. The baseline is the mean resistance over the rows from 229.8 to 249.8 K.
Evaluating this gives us 0.03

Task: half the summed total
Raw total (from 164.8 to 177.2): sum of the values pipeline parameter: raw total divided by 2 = 2.0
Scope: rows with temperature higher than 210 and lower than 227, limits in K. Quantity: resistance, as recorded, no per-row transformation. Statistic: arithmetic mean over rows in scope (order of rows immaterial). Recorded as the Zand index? 0.70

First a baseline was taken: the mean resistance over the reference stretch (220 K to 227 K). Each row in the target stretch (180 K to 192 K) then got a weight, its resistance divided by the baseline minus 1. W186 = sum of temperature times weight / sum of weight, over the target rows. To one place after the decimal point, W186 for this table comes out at 186.2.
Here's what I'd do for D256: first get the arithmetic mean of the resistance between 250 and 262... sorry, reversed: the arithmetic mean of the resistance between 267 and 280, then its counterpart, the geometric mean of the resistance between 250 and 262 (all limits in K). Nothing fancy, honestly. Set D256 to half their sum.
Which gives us 1.19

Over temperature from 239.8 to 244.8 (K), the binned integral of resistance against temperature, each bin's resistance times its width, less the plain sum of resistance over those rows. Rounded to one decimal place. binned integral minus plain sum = 3.1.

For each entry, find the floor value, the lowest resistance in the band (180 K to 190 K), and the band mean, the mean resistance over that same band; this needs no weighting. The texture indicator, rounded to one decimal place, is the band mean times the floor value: 1.2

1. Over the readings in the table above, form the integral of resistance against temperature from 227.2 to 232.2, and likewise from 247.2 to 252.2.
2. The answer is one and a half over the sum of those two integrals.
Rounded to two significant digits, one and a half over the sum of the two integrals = 0.16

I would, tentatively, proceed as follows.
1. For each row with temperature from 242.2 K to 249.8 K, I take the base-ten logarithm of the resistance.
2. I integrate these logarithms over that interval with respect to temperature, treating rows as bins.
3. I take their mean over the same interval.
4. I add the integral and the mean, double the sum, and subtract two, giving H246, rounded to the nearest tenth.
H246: -1.4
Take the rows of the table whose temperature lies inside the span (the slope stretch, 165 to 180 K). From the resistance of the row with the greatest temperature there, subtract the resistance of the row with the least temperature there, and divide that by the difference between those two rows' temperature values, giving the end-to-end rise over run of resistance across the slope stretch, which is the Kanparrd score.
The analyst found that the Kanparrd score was 0.038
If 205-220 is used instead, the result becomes -0.032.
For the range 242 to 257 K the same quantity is 0.006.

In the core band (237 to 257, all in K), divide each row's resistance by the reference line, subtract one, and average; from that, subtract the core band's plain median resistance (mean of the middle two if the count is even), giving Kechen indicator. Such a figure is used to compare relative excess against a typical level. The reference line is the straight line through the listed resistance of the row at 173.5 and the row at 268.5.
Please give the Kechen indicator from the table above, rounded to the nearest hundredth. -1.12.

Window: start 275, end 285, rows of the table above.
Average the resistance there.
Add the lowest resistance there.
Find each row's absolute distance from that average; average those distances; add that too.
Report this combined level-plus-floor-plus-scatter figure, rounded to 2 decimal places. 2.48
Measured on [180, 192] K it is 2.27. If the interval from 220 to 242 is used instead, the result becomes 1.64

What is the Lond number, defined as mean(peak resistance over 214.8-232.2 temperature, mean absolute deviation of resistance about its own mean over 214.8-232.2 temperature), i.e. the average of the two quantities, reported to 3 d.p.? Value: 0.450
